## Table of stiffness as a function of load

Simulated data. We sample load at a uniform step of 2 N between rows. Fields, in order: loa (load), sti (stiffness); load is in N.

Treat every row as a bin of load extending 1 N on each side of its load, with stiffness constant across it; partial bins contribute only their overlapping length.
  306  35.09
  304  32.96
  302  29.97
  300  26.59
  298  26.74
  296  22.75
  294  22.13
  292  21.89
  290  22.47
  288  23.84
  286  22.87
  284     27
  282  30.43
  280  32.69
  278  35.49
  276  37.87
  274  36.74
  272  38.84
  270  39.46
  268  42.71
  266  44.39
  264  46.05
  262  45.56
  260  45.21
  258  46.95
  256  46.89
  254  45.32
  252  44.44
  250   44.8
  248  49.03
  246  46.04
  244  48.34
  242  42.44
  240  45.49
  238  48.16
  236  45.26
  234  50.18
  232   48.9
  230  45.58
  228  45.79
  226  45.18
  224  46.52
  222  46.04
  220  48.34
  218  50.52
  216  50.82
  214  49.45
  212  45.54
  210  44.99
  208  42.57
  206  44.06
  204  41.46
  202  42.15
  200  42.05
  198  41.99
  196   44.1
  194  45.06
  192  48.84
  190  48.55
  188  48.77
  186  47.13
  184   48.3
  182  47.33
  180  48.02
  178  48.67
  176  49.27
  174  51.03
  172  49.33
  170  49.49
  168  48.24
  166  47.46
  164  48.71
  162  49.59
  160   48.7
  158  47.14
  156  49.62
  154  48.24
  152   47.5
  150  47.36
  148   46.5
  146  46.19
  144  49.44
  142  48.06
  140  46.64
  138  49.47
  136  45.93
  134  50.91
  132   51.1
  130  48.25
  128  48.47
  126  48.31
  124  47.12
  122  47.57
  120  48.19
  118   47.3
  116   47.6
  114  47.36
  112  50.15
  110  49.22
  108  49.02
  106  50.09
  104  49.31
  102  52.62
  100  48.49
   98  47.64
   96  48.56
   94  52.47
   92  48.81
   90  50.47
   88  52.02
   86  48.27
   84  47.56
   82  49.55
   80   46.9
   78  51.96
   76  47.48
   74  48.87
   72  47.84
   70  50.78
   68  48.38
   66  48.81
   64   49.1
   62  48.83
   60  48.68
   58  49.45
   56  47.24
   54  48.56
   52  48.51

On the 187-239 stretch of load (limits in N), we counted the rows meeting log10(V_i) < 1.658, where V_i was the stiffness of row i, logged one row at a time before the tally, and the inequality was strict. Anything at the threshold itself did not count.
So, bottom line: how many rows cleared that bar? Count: 11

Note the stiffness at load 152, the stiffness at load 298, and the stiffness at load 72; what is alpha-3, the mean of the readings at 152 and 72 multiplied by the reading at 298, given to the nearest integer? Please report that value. 1275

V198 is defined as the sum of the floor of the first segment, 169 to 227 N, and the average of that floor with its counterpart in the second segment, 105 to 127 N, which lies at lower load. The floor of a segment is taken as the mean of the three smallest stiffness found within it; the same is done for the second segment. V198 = 86.4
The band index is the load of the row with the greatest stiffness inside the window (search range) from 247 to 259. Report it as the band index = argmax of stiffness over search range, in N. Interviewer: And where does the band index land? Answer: 248 N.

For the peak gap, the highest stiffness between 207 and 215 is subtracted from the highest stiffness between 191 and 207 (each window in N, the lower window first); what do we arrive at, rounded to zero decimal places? -1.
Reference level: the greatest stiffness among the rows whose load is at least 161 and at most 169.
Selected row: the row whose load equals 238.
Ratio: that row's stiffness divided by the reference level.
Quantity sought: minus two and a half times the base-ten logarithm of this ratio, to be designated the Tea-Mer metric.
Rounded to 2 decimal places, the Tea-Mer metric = 0.03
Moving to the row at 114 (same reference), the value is 0.05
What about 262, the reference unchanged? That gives 0.09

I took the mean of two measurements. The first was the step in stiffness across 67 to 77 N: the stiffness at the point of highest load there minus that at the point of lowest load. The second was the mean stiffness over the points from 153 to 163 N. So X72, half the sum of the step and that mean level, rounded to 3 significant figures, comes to 23.9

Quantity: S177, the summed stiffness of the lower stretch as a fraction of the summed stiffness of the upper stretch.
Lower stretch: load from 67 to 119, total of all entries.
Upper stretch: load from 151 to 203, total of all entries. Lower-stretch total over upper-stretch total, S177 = 1.0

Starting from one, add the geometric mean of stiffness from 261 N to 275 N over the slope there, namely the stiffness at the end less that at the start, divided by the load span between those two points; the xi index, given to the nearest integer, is -56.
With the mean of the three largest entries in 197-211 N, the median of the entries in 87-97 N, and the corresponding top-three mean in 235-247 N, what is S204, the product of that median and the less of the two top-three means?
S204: 2214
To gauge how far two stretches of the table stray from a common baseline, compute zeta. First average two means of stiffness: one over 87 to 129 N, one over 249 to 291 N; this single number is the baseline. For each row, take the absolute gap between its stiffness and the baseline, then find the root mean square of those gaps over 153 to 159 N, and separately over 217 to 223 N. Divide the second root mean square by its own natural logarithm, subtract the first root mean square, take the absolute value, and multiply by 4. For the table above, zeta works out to 6.9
